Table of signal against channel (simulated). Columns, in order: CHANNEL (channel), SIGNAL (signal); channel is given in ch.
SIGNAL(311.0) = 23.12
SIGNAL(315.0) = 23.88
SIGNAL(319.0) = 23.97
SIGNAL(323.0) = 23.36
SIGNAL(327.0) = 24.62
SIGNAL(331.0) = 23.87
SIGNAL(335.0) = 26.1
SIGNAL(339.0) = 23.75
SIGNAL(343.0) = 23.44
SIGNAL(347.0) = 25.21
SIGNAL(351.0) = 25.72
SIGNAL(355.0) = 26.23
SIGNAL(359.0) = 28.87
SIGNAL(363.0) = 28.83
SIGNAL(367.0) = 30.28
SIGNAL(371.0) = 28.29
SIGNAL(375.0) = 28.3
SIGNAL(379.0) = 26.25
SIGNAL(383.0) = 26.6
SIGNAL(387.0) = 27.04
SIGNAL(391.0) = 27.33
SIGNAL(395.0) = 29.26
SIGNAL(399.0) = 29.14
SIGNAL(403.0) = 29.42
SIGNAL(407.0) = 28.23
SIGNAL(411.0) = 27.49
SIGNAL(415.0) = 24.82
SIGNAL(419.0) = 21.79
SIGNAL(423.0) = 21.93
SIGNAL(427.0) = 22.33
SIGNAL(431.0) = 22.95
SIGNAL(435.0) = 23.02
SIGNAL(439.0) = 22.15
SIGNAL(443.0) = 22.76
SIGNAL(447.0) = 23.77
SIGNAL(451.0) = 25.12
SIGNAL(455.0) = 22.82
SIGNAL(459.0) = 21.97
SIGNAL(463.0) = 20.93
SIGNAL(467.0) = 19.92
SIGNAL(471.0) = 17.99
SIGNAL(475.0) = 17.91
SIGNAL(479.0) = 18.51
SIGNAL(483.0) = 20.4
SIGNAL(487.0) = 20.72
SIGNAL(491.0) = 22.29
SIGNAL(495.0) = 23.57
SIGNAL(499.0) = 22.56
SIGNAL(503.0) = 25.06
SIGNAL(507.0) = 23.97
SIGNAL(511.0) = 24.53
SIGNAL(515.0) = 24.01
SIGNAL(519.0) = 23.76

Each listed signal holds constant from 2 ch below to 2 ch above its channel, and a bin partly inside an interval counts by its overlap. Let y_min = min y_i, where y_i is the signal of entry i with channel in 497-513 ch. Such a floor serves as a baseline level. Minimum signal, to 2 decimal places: 22.56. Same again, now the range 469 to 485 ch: 17.91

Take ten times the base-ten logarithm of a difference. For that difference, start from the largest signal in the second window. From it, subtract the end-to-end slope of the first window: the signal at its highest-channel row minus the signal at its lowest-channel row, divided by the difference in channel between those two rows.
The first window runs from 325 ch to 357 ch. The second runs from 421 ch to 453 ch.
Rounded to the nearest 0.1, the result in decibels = 14.0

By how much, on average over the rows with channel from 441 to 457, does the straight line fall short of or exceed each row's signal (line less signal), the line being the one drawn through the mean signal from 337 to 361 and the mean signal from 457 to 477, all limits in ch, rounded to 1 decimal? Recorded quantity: -3.0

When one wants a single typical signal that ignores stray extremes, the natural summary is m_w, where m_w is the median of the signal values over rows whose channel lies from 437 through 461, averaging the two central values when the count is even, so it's 23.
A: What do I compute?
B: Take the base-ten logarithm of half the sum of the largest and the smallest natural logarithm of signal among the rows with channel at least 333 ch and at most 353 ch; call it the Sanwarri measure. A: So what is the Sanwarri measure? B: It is 0.506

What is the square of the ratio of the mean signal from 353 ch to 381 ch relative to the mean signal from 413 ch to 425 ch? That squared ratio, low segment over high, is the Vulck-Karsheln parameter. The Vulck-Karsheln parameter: 1.5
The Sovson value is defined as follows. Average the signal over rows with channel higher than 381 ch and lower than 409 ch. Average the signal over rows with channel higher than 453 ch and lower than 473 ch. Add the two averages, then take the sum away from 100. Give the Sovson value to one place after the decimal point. 51.1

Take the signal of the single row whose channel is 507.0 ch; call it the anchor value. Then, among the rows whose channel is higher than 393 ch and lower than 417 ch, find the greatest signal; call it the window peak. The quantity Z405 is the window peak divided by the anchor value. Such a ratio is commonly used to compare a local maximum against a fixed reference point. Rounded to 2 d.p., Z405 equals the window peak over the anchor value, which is 1.23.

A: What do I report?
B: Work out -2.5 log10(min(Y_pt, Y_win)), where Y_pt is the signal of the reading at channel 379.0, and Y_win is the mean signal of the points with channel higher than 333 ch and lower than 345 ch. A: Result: -3.47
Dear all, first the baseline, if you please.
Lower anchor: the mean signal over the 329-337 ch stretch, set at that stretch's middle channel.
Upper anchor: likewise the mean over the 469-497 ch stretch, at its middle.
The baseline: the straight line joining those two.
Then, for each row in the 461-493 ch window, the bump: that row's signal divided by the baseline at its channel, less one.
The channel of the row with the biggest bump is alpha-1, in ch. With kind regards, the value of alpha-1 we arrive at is 491.0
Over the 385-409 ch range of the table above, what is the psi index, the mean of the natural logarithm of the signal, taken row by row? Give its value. 3.35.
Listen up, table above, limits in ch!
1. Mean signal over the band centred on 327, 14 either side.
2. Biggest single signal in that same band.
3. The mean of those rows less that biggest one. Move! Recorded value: -1.9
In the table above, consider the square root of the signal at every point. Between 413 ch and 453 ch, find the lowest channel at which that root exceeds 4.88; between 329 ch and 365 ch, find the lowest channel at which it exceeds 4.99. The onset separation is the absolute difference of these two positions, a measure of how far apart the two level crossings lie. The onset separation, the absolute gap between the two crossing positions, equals 80 ch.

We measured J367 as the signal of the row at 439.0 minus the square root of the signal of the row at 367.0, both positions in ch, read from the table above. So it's 17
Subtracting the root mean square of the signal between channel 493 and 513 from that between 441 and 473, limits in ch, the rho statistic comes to -2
